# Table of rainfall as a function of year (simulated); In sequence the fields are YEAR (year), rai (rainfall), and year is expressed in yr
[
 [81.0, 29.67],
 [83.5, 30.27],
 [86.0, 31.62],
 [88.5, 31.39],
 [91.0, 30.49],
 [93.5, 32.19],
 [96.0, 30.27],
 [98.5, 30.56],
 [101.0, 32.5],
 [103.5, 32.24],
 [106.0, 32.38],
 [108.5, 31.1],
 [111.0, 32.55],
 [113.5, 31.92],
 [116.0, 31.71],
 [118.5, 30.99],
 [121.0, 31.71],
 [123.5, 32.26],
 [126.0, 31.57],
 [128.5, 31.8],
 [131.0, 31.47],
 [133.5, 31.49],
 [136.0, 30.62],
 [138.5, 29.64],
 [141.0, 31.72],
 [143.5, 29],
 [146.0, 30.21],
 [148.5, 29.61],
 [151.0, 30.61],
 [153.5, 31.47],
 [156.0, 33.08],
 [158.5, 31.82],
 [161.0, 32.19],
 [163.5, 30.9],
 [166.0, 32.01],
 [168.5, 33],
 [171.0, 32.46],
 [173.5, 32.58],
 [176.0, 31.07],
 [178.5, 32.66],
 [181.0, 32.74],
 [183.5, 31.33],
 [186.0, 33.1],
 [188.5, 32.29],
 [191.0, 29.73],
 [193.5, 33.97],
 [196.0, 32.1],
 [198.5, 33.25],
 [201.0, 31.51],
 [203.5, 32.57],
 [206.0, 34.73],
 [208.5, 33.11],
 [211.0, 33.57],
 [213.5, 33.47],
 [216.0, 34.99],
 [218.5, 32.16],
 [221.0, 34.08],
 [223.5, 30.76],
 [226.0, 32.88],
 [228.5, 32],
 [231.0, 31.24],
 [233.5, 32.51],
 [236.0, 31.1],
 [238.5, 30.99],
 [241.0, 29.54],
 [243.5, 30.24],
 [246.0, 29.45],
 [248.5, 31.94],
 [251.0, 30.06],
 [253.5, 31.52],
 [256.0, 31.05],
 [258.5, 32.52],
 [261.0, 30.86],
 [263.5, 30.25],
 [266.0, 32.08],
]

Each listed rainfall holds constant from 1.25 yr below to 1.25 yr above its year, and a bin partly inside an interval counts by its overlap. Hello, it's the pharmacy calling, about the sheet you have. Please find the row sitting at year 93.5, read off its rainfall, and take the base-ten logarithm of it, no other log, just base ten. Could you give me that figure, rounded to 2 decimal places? 1.51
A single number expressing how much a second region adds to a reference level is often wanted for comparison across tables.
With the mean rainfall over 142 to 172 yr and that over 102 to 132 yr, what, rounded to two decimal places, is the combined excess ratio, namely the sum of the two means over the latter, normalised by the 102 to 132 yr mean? 1.99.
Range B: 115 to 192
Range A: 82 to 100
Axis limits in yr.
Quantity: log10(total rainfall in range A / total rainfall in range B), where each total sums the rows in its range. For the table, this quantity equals -0.7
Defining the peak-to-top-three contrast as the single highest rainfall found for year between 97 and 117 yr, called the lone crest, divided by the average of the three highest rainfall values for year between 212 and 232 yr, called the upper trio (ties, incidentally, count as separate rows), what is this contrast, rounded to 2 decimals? 0.95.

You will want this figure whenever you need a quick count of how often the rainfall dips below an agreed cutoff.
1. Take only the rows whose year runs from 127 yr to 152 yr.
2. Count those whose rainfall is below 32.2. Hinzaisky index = 10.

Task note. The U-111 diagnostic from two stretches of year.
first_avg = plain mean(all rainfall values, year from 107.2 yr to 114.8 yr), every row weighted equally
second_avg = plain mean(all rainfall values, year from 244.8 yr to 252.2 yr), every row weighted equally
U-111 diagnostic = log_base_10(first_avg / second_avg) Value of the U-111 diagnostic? 0.019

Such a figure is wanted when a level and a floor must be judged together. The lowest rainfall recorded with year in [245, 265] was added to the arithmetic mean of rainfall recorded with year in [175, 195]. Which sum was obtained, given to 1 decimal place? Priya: 61.6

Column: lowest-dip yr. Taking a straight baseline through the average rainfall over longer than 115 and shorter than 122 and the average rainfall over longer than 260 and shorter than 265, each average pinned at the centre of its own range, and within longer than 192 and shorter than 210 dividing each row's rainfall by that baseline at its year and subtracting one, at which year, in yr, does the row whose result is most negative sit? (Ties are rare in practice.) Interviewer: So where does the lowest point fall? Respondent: 201.0 yr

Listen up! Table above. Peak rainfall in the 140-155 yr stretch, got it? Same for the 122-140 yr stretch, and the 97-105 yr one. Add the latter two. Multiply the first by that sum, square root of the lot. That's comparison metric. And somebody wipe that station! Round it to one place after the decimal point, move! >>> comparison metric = 45.3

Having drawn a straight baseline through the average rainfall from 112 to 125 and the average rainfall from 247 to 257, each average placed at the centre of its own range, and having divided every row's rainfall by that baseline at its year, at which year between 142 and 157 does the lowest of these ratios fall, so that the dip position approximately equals 143.5 yr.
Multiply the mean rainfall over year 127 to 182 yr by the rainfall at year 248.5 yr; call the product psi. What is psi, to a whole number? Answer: 1005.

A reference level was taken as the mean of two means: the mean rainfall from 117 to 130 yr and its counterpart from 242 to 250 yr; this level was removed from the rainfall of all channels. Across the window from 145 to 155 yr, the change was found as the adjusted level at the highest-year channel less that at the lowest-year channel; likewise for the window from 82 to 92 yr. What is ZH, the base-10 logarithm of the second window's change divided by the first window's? -0.8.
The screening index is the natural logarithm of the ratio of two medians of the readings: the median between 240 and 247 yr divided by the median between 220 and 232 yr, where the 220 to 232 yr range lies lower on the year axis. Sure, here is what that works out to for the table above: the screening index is -0.08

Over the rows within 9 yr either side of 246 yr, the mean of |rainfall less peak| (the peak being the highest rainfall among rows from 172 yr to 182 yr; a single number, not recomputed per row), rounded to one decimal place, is 2.2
